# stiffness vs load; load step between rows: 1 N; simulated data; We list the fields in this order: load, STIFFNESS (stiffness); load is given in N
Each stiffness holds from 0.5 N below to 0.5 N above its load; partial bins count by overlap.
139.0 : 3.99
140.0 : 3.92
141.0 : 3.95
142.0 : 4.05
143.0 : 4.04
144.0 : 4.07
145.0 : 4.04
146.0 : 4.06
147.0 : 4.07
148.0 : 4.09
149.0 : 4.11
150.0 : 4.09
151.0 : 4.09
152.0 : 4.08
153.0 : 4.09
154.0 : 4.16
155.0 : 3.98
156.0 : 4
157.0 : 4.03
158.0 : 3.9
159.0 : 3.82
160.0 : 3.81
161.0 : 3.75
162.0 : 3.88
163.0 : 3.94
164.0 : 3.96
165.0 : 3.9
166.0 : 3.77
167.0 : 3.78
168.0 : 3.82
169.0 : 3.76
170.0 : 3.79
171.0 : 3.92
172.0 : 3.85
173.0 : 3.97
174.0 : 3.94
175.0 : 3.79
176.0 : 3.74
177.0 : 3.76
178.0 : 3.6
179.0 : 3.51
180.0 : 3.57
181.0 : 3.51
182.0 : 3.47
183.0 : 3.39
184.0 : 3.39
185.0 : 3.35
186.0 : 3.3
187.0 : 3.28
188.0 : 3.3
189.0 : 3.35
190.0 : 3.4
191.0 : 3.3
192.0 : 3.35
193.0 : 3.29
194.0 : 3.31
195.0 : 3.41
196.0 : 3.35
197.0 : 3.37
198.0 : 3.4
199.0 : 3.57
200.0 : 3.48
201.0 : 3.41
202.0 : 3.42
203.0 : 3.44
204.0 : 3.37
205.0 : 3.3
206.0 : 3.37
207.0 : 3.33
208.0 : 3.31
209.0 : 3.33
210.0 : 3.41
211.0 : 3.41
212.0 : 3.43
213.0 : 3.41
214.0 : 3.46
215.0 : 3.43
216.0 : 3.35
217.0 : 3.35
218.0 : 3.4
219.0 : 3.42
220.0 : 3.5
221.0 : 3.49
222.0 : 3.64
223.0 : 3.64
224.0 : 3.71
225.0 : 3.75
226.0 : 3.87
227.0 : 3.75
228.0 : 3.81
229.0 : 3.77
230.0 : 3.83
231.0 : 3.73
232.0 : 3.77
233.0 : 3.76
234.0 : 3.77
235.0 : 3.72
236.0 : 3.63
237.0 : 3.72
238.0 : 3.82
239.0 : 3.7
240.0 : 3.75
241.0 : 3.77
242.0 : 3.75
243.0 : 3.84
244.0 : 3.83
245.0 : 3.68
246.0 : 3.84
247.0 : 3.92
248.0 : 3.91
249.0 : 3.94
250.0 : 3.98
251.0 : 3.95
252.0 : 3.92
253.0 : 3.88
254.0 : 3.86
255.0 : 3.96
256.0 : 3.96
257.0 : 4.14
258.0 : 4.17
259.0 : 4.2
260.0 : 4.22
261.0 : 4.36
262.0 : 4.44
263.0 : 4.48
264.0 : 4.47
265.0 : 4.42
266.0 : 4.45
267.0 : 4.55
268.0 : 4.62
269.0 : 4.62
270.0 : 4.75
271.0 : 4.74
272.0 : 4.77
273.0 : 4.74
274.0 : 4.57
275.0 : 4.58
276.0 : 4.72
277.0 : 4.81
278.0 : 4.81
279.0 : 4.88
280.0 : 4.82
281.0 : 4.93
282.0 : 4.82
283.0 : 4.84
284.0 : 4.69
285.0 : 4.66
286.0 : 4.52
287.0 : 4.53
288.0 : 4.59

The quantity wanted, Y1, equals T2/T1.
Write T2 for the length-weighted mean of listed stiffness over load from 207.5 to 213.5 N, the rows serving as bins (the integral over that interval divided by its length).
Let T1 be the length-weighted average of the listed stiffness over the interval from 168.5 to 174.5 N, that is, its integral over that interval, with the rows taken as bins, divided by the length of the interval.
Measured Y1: 0.87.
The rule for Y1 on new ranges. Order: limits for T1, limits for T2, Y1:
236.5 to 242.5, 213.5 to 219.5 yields 0.91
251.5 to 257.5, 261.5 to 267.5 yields 1.13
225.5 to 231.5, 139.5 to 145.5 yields 1.06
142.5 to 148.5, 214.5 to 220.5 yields 0.84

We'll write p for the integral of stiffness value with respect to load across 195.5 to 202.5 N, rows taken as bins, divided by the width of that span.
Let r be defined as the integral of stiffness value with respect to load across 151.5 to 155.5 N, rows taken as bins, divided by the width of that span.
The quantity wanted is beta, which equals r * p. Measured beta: 14.0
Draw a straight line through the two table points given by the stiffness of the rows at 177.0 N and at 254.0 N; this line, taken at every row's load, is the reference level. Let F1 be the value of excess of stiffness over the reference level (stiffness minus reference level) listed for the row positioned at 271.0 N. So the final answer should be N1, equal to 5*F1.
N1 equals 4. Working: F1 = 0.9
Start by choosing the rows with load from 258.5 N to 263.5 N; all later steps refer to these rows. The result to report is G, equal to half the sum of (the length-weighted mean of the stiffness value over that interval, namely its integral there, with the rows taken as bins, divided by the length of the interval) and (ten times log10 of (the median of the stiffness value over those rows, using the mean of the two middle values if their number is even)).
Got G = 5.4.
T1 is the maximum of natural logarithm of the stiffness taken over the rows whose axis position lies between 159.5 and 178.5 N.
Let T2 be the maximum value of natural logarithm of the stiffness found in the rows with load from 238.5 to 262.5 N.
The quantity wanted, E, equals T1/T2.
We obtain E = 0.92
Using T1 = 1.4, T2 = 1.49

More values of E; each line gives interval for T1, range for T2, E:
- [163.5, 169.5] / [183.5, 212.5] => 1.08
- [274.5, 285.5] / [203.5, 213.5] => 1.29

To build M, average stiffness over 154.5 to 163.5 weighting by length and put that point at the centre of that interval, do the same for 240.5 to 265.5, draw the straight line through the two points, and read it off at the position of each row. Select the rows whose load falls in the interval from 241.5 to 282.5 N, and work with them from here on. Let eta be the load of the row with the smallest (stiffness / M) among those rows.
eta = 245.0 N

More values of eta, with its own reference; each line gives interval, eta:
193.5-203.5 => 194.0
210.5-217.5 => 217.0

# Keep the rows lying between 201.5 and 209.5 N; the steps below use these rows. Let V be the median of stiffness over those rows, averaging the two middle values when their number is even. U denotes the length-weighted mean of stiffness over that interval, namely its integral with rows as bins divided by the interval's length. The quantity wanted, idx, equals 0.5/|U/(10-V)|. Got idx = 0.99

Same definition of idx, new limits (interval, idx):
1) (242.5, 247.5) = 0.81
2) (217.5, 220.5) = 0.96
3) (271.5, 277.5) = 0.56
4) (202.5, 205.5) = 0.98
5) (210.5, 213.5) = 0.96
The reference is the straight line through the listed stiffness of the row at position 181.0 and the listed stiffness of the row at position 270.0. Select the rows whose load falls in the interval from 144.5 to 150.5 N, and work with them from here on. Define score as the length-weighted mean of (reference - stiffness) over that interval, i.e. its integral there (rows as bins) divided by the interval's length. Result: -1.03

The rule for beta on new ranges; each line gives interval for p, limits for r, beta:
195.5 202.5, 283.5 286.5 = 15.9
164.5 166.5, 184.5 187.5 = 12.7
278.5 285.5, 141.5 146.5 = 19.5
